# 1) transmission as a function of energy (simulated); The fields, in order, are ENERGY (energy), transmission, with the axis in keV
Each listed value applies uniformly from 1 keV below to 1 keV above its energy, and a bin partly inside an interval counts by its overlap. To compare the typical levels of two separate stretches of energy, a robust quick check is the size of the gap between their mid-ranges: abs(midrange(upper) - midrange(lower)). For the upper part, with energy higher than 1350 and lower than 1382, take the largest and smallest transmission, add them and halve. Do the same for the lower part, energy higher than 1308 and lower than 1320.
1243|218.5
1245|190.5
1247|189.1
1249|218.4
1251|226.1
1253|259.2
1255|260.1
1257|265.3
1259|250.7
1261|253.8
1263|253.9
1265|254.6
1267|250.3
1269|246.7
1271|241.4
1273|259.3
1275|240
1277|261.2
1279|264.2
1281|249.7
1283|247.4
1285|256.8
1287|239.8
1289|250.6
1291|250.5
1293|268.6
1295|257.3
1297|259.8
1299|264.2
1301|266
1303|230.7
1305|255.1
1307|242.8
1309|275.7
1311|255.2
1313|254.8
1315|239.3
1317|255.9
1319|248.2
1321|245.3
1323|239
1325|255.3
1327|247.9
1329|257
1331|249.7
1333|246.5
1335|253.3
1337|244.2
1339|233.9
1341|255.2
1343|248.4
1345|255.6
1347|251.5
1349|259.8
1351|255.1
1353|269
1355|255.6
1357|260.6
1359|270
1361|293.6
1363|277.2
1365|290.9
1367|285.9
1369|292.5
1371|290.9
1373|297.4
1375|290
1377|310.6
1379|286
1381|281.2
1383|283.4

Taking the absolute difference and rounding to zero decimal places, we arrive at 25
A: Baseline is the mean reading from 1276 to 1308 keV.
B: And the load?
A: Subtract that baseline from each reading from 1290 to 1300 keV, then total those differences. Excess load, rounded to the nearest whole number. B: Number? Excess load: 30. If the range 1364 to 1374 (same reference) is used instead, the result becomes 187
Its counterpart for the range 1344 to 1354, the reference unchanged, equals 21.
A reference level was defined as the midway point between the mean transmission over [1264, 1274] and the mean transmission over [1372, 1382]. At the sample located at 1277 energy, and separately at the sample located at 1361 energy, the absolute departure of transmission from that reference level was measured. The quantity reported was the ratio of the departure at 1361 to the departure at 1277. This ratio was 2.1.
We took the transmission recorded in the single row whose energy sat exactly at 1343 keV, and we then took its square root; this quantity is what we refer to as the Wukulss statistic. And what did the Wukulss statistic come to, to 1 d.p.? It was 15.8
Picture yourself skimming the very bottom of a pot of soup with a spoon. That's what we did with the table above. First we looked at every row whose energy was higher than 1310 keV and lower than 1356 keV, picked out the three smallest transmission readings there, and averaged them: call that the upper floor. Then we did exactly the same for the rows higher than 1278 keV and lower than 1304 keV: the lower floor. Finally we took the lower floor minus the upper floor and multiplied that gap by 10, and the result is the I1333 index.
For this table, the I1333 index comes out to 19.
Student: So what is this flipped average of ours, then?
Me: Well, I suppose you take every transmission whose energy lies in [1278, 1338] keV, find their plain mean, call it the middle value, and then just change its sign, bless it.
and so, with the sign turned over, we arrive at -252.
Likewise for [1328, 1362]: -256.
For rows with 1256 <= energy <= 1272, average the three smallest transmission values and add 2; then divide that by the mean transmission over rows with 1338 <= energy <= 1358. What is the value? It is 0.975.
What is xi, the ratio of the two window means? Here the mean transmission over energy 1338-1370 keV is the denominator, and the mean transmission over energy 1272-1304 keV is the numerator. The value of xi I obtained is 0.96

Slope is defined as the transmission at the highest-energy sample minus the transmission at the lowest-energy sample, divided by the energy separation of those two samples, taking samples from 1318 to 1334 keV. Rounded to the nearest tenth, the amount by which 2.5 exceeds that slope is 2.6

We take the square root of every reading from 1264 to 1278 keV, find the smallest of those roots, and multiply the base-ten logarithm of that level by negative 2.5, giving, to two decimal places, -2.98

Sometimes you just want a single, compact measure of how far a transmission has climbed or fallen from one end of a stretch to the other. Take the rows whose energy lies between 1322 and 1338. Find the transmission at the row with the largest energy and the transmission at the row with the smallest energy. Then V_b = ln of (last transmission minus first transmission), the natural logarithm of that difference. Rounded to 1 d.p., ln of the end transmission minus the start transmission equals 1.6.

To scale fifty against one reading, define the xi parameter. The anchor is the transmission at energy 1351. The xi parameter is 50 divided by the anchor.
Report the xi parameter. 0.196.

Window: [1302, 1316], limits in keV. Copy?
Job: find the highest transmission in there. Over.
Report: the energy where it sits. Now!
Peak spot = 1309 keV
